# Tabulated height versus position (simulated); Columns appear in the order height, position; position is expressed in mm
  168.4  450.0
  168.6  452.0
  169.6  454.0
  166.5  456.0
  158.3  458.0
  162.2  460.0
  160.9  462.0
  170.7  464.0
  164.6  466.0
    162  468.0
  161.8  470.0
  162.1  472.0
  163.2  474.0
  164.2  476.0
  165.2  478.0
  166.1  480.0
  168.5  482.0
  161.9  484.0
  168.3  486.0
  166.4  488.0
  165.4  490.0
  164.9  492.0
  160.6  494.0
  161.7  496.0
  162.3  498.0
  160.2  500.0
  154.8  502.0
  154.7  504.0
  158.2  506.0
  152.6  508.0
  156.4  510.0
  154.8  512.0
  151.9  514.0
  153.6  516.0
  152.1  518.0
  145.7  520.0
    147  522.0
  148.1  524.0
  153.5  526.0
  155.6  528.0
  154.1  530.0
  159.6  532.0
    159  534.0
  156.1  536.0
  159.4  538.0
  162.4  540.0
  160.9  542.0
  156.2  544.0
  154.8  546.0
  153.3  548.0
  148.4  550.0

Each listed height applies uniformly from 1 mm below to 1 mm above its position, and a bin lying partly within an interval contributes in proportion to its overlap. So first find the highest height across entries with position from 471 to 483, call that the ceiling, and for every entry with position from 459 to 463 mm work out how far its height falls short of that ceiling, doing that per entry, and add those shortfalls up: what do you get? 14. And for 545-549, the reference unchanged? 29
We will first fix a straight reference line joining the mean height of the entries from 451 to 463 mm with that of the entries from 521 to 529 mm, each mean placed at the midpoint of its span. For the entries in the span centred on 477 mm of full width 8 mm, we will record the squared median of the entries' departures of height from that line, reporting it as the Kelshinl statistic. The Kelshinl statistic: 18.2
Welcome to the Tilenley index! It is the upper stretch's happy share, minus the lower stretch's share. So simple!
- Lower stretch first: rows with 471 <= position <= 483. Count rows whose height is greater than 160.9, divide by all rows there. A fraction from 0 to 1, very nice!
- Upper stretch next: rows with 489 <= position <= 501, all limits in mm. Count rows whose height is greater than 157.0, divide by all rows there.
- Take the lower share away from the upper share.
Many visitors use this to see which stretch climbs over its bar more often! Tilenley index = 0.0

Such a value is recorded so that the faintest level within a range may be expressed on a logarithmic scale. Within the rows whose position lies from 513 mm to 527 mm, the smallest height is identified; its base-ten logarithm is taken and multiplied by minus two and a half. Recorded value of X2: -5.41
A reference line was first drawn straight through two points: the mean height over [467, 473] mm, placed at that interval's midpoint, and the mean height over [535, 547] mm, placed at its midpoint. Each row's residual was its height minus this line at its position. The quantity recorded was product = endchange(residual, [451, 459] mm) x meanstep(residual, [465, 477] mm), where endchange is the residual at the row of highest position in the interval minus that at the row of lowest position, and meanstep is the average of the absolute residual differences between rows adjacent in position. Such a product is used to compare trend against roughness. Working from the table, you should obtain -11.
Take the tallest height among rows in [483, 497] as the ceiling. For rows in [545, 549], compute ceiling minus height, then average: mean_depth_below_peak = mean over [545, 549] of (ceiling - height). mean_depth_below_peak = 14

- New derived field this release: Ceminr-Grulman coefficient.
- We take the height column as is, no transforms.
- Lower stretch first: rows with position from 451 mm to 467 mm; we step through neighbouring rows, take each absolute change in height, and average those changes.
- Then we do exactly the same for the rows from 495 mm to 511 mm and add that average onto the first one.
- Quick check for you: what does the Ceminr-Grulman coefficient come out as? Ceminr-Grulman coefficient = 7.8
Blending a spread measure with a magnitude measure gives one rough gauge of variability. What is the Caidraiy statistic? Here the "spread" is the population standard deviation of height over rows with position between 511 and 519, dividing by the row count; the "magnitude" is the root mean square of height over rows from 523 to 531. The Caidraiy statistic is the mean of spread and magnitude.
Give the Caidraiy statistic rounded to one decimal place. 77.0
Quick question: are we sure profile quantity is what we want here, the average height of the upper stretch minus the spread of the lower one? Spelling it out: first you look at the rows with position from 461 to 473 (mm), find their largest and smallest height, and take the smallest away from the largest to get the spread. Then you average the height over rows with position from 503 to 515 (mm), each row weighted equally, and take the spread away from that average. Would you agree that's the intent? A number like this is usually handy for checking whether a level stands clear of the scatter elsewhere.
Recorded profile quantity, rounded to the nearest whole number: 145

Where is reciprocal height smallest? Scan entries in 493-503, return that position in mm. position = 498.0 mm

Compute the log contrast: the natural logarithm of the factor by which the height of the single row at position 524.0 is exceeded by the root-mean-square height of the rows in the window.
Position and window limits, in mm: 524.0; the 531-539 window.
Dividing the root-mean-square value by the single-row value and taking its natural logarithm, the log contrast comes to 0.068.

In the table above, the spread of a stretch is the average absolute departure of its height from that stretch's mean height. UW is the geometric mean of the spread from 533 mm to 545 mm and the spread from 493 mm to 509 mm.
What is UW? 2.4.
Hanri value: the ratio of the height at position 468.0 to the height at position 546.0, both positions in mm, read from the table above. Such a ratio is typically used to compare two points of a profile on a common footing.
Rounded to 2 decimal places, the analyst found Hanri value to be 1.05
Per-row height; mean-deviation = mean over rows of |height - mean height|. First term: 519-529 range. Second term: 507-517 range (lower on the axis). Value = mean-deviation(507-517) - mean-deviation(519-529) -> -2.3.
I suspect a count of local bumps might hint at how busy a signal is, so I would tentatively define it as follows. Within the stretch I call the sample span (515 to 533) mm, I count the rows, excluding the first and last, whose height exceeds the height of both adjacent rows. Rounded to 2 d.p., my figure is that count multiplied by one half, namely 0.50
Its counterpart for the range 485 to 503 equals 0.50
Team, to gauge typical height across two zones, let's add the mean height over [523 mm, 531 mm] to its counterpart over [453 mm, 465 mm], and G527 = 318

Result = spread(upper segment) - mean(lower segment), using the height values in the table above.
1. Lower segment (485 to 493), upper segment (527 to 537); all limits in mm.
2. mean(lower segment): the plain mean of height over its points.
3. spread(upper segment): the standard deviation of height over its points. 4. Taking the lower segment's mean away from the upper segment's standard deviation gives -164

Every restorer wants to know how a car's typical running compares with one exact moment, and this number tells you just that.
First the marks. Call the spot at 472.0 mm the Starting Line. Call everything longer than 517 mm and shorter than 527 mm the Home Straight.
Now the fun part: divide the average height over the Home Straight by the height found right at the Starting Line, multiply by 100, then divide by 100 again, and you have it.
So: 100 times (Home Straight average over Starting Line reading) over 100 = 0.92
